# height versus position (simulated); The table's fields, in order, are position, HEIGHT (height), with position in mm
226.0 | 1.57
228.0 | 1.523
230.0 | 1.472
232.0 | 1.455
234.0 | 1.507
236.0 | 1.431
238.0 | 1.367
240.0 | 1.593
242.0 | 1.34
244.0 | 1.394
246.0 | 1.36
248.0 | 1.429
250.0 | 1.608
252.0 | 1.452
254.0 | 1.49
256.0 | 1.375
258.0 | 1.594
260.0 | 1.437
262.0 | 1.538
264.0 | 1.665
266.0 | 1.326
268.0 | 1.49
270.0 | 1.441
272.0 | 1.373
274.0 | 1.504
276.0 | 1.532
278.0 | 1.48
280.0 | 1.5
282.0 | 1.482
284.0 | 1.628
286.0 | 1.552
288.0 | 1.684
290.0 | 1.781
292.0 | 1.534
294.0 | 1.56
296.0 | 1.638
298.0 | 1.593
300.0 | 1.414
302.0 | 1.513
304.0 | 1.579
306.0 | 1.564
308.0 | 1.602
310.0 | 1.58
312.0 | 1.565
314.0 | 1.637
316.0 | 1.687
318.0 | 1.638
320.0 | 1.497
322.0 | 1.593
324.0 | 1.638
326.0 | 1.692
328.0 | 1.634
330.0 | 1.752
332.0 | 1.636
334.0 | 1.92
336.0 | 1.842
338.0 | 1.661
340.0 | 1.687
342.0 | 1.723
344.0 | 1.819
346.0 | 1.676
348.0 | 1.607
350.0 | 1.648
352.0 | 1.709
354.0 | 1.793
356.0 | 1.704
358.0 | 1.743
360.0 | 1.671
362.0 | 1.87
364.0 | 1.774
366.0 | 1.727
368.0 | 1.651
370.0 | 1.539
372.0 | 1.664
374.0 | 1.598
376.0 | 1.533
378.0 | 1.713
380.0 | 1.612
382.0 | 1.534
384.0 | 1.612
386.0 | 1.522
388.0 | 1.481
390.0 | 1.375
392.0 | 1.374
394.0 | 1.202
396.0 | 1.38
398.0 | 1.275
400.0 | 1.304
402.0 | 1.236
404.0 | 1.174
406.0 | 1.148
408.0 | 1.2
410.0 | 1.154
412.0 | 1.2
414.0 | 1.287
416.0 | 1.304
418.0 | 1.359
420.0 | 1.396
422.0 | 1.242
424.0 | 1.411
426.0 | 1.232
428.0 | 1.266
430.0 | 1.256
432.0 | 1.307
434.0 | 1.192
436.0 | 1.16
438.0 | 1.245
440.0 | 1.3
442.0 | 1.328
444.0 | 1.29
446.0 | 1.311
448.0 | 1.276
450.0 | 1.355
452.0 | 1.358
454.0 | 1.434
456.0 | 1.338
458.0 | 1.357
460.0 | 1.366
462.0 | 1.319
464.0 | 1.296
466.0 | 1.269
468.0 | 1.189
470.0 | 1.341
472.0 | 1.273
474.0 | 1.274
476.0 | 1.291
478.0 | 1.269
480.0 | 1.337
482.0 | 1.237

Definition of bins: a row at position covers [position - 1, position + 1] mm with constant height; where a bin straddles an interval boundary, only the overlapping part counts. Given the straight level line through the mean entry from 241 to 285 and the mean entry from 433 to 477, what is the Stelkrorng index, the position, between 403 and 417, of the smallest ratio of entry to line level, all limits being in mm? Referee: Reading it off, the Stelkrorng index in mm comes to 406.0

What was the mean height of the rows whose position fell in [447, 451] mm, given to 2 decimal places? 1.32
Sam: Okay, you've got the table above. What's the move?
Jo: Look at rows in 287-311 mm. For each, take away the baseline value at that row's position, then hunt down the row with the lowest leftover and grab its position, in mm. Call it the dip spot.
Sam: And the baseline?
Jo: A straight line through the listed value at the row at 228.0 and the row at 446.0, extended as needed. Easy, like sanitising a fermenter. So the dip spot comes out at 300.0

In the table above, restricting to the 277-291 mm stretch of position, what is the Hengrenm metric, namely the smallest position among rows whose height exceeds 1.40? 278.0 mm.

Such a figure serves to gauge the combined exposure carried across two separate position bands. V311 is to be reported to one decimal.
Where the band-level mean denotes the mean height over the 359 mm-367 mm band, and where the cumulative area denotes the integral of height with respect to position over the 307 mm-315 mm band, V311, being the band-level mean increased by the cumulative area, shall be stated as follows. 14.5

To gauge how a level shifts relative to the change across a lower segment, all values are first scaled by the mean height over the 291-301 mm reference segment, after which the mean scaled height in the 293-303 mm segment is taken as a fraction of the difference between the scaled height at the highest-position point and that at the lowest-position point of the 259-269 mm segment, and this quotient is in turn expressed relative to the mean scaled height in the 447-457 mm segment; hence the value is 33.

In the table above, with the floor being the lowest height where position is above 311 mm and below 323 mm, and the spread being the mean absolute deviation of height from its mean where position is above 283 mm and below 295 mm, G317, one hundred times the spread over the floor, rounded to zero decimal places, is 5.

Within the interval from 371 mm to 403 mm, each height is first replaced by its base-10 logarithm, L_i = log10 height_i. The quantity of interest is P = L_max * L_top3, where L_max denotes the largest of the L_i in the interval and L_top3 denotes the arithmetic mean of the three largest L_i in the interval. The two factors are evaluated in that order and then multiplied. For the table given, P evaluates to 0.052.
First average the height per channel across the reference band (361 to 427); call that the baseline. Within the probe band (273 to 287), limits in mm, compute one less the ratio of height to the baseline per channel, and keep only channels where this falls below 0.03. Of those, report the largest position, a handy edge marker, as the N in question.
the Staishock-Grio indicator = 286.0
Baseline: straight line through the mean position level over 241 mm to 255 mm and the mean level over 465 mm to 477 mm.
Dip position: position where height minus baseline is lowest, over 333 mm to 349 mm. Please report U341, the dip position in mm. 348.0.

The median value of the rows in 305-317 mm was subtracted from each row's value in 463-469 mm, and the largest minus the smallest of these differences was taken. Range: 0.11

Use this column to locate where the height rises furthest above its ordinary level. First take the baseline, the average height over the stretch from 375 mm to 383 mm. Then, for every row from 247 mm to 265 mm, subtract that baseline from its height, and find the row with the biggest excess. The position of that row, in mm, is 264.0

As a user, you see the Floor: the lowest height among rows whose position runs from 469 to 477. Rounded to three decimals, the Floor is 1.273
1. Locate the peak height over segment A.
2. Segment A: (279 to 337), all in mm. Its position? 334.0 mm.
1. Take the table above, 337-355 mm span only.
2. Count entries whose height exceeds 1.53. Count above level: 9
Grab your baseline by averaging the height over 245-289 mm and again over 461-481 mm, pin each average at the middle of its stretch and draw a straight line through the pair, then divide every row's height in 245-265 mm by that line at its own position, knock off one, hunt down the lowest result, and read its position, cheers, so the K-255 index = 246.0 mm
